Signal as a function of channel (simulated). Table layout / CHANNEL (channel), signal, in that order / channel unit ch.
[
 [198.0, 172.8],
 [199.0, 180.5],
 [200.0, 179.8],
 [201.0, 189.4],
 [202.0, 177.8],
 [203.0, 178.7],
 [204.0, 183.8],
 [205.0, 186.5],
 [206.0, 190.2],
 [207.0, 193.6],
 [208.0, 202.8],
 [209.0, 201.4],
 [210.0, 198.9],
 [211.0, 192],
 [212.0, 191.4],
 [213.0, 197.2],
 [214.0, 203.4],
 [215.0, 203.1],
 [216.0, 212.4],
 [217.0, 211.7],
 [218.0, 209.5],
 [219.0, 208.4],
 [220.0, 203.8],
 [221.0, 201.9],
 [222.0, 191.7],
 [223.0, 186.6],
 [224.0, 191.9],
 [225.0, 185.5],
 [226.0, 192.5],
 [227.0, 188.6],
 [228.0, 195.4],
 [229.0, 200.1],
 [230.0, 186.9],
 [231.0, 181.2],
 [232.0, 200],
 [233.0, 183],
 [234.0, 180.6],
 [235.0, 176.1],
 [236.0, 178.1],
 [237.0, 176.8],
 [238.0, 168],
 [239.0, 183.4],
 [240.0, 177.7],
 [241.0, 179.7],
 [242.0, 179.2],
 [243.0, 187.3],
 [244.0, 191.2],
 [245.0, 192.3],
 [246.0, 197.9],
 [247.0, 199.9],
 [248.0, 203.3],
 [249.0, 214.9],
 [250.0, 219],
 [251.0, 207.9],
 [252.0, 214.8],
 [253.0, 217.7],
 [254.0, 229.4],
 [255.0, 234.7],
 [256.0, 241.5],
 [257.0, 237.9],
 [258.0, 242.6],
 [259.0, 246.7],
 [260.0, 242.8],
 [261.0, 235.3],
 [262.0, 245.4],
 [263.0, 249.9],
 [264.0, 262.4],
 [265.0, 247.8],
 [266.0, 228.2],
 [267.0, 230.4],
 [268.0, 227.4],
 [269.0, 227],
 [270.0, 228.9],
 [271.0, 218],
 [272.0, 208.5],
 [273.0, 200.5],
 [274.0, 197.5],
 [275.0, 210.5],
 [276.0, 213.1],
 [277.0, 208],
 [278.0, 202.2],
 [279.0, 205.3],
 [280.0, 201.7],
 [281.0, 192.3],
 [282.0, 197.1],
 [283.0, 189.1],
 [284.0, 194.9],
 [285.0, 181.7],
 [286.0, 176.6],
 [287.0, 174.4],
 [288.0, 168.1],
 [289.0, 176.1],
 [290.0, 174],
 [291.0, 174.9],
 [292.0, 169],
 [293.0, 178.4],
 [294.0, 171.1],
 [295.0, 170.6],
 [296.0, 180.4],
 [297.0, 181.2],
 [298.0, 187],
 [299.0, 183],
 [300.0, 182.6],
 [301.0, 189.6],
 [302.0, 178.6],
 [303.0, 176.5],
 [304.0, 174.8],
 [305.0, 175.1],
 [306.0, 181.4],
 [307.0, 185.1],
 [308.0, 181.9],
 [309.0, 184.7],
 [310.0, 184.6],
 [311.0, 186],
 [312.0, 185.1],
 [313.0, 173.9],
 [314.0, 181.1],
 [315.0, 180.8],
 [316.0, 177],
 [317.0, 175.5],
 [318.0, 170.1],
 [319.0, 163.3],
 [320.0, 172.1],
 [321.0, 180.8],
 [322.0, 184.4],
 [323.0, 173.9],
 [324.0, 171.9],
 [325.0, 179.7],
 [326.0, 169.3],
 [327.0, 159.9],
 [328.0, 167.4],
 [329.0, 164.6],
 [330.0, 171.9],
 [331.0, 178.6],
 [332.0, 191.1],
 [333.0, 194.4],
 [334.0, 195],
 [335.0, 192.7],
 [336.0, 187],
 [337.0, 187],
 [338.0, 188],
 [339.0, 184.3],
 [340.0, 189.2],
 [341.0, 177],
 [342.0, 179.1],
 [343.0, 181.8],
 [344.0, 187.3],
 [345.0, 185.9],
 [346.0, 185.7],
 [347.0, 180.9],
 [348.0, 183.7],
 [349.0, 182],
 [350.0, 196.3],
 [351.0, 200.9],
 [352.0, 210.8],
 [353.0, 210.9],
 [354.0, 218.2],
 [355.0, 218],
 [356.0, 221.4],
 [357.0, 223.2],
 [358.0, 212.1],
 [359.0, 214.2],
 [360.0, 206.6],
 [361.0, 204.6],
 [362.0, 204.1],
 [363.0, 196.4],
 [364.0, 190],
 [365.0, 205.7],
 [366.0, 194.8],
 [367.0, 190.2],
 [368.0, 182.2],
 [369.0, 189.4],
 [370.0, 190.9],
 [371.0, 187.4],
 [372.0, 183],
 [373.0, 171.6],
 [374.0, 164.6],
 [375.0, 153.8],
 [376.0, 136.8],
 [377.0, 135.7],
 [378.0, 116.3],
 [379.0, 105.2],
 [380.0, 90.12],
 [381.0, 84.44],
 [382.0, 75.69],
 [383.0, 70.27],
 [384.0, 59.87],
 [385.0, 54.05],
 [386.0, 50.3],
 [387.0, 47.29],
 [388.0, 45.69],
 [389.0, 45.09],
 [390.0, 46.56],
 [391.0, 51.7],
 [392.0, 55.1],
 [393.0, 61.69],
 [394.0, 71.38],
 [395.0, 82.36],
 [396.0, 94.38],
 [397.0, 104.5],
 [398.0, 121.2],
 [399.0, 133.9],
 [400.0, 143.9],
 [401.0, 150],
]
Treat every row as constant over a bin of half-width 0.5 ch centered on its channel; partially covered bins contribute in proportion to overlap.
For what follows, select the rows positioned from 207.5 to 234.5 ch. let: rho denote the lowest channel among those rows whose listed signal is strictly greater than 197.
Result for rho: 208.0 ch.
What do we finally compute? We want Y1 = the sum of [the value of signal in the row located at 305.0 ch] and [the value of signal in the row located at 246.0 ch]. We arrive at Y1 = 373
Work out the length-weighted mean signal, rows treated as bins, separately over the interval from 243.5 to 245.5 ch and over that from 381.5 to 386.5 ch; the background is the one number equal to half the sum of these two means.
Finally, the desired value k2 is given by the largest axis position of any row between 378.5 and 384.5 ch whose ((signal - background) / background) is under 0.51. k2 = 384.0 ch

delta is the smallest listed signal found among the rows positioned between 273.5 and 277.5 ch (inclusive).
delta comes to 197.5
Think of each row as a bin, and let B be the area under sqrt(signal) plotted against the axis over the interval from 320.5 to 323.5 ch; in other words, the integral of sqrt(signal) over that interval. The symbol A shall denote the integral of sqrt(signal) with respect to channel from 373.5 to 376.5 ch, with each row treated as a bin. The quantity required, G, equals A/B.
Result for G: 0.92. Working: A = 36.9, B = 40.2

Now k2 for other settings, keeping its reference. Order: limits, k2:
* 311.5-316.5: 316.0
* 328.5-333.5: 332.0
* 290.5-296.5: 296.0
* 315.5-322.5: 322.0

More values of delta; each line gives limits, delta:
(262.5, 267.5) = 228.2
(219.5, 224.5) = 186.6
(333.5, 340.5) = 184.3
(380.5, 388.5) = 45.69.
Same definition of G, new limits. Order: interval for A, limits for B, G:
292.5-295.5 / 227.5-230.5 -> 0.95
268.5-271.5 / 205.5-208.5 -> 1.07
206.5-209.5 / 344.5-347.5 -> 1.04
